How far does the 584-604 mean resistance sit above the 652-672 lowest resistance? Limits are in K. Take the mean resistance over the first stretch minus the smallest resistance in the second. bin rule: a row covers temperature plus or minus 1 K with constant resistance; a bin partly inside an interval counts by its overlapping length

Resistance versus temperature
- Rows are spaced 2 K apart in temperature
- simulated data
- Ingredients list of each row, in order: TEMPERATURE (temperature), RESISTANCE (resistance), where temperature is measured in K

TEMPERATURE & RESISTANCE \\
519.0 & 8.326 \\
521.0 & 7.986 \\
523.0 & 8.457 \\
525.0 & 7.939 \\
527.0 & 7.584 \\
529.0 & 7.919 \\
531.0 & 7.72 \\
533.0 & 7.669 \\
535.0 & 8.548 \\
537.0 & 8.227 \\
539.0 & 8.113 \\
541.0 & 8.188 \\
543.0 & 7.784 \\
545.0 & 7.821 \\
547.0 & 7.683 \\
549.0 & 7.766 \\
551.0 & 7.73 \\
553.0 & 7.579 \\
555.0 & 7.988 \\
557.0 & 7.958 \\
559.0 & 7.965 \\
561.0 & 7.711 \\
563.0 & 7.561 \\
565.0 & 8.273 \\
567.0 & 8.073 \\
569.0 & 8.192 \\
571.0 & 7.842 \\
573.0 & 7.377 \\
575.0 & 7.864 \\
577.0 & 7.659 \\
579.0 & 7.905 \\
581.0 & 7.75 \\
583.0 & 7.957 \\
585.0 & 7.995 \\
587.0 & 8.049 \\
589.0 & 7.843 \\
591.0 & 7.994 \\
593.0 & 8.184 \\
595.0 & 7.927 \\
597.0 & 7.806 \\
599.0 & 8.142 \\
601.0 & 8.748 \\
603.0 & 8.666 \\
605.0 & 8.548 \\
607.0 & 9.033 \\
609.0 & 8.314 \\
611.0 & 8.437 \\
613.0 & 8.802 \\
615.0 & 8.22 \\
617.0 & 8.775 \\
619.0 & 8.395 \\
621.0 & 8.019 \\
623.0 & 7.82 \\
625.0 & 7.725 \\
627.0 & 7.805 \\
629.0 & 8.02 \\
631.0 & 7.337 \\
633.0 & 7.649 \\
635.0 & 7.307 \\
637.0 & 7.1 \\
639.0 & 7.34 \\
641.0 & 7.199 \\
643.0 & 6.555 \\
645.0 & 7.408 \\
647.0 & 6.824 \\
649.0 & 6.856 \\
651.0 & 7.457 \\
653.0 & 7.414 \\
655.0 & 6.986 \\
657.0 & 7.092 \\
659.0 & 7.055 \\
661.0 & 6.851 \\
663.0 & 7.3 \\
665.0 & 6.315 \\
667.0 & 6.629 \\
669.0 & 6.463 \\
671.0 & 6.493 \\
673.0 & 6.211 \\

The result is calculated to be 1.8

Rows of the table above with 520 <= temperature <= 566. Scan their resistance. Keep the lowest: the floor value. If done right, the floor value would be 7.561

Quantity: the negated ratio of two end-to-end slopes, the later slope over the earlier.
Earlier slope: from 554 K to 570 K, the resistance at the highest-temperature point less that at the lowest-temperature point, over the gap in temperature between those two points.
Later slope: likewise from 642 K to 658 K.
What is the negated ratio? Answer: -3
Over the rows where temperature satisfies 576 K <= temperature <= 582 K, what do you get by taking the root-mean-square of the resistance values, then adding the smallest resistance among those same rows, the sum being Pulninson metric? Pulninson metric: 15.4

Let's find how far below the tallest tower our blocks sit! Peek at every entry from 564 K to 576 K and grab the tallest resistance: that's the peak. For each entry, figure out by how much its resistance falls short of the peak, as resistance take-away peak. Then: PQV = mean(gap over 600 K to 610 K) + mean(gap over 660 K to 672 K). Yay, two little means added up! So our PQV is -1.21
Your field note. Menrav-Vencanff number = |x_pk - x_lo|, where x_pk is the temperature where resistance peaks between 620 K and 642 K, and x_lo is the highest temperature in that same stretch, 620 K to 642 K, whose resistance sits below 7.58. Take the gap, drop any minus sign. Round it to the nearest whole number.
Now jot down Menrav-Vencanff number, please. 12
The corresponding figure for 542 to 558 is 2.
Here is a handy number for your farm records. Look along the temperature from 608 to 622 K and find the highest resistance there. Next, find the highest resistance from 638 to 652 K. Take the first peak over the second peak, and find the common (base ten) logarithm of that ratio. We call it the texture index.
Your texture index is 0.07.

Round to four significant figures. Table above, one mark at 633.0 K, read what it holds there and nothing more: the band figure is 7.649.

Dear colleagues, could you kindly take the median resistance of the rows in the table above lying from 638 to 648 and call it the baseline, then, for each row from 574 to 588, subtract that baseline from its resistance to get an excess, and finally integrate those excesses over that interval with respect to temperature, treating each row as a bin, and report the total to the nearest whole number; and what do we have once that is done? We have 10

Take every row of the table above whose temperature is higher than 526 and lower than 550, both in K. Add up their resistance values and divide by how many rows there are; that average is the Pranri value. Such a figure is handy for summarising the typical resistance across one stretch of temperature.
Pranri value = 7.92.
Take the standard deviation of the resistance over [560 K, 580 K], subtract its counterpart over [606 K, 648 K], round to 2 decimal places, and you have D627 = -0.39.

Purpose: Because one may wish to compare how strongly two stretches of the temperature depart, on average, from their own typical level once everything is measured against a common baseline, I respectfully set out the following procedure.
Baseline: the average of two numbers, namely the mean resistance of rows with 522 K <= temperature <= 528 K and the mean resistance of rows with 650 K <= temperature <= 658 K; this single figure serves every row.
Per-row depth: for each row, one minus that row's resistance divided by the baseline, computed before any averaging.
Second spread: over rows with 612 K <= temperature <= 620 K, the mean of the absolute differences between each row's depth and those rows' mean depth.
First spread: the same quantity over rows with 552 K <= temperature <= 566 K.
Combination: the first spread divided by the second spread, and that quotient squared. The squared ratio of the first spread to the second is 0.8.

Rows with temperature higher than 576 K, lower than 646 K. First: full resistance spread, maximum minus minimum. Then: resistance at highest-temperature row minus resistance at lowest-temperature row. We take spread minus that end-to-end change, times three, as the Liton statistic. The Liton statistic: 8.2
